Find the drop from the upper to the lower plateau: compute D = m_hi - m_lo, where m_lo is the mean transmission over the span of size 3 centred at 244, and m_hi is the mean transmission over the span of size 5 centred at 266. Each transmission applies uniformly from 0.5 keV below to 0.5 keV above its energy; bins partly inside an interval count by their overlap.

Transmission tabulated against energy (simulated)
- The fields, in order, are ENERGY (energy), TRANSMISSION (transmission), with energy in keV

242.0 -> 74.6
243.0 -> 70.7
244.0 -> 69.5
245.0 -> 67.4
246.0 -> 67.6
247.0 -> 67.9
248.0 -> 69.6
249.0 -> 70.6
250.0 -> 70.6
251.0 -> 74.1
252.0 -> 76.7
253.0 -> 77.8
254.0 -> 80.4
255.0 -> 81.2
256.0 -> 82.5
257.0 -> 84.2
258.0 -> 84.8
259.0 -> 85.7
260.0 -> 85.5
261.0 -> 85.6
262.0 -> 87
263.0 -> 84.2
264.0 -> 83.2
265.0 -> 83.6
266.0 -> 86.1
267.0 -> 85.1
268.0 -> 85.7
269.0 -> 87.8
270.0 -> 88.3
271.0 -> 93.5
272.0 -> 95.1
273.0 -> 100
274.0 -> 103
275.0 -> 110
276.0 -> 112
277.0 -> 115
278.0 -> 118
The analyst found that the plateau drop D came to 16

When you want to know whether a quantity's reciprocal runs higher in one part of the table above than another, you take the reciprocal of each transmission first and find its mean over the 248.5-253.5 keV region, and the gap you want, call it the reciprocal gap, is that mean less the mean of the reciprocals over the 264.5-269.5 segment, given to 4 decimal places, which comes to 0.0019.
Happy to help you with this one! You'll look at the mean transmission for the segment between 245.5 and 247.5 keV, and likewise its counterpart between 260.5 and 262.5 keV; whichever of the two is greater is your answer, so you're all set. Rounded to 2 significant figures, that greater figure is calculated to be 86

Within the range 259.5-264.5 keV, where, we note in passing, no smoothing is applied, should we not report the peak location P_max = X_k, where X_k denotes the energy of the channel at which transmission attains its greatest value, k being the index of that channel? 262.0 keV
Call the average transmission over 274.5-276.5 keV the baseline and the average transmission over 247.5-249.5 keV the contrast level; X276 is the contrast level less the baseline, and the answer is -41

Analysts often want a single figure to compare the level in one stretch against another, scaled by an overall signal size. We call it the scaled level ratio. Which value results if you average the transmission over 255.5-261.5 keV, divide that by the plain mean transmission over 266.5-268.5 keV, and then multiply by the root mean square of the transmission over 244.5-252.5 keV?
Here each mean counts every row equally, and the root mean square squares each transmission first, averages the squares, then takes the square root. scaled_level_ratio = 70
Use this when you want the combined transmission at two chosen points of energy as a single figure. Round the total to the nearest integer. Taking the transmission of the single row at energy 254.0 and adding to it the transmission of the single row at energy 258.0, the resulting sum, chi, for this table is 165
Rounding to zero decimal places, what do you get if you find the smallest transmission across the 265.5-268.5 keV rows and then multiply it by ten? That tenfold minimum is 851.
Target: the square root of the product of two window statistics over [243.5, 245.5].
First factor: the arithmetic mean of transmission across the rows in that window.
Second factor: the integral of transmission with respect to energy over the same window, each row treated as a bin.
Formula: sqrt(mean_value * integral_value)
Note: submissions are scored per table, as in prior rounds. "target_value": 97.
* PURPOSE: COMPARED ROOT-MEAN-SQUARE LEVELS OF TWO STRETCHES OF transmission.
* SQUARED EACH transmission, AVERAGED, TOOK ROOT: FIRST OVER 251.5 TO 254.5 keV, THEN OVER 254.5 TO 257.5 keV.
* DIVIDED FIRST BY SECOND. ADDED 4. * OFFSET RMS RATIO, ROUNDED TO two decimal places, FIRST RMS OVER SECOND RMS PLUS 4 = 4.95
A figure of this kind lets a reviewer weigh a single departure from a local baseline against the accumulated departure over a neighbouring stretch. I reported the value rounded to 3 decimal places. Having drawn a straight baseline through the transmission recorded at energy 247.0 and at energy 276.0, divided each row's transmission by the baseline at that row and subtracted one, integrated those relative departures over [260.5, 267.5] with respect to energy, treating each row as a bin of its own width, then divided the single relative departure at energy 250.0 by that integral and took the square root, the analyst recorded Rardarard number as 0.199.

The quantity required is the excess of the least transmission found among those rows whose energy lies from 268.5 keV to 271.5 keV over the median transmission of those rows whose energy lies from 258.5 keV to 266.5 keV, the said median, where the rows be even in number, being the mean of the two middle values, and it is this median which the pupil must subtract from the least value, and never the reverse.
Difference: 2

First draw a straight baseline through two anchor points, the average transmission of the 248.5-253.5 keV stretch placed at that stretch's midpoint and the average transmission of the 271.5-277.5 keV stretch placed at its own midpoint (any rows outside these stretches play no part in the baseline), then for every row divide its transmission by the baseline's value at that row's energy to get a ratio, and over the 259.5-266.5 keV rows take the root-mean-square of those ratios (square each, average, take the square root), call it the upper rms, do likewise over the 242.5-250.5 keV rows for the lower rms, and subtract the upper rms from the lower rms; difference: 0.080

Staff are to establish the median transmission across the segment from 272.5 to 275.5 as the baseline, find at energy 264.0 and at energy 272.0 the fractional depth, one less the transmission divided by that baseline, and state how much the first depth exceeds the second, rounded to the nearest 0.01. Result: 0.12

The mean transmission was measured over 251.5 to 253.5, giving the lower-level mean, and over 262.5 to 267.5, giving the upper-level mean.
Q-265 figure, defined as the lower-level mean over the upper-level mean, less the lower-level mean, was -76.3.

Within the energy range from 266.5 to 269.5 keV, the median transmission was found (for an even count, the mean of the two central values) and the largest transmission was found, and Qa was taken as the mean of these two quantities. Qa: 87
